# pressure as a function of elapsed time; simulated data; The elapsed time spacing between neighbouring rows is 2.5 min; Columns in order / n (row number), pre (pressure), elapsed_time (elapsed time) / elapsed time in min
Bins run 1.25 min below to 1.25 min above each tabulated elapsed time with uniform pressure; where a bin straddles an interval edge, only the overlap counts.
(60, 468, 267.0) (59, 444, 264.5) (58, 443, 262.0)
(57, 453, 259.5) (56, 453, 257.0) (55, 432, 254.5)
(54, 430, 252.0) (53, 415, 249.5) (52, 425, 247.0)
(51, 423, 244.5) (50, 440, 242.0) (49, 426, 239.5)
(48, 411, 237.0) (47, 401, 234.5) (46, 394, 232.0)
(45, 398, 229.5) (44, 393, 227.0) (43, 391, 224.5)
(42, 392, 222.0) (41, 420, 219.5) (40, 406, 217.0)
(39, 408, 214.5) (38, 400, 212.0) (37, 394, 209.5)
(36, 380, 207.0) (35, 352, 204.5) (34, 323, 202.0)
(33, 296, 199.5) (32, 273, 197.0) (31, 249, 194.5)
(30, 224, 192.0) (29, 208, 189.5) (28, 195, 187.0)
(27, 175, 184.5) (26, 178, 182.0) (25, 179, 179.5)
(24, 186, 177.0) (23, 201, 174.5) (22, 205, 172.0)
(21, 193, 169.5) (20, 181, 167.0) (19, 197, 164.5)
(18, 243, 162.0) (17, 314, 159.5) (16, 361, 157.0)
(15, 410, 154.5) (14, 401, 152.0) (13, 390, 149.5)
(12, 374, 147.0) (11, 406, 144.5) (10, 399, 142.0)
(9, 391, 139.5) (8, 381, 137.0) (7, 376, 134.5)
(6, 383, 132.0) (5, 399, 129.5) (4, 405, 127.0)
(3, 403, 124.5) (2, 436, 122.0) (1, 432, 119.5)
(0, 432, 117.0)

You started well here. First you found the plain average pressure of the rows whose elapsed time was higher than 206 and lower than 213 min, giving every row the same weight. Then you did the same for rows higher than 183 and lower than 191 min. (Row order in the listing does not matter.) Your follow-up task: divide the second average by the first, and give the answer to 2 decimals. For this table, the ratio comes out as 0.49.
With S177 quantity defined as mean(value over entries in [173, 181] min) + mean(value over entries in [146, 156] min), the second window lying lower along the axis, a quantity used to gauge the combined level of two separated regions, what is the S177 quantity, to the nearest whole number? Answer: 582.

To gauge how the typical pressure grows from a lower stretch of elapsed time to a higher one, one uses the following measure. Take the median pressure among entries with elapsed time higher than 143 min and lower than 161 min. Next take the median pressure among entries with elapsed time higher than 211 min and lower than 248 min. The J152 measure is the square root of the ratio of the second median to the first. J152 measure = 1.0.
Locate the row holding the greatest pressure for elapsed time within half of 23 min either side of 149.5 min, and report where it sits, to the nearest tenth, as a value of 154.5 min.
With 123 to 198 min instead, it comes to 154.5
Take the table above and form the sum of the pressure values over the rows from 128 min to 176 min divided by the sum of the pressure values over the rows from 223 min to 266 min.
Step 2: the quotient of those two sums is 0.9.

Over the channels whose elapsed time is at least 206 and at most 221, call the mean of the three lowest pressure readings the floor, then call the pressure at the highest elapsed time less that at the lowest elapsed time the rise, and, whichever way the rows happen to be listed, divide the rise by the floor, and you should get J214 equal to 0.10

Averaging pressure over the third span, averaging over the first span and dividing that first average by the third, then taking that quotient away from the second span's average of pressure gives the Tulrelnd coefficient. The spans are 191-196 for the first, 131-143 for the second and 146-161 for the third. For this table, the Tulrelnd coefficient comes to 385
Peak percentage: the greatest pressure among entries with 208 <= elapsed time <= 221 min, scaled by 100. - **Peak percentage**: 42000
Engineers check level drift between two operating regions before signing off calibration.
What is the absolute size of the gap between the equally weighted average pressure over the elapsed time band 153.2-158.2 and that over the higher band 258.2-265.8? 61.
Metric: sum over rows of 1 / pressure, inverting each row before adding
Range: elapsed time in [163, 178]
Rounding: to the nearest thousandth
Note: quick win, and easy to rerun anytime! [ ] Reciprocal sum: 0.031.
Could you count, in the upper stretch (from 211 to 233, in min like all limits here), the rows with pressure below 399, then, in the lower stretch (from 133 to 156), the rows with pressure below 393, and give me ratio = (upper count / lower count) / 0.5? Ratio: 2.0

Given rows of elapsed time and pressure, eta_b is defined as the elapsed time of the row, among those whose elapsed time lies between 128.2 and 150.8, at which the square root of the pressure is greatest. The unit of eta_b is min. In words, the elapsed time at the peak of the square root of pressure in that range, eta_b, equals 144.5 min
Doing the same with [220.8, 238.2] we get 237.0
